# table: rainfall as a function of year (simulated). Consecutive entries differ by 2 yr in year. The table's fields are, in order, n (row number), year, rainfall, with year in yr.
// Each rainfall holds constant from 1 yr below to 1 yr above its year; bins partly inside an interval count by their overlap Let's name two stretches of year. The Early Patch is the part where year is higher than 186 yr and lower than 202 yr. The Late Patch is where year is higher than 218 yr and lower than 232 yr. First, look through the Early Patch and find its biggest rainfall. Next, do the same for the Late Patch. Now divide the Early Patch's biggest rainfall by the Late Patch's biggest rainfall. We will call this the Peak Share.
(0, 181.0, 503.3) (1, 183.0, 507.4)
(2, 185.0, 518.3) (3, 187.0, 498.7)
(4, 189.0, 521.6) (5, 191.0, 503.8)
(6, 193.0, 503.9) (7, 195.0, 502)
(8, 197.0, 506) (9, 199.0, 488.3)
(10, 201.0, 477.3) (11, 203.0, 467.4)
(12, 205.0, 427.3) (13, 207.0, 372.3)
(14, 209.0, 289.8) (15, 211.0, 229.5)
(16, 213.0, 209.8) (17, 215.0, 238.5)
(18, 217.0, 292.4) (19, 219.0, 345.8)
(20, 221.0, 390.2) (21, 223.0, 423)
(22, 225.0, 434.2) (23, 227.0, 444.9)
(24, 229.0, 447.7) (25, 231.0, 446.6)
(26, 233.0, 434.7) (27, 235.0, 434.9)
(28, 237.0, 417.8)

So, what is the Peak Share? 1.17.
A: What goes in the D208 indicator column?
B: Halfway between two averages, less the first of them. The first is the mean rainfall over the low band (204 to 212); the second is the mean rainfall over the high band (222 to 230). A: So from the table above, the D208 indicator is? 54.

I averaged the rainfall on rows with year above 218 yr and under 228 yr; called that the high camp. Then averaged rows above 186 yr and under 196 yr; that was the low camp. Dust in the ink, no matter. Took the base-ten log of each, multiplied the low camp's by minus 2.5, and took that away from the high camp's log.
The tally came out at 9.4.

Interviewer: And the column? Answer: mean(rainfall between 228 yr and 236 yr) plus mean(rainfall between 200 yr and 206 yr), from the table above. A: 898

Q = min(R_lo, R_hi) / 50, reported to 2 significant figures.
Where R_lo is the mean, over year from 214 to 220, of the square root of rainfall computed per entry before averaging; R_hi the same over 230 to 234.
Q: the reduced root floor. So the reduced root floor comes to 0.34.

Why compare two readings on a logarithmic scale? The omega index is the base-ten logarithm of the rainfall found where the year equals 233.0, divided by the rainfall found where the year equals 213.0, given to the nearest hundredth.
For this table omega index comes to 0.32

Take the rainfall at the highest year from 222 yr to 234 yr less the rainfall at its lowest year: 12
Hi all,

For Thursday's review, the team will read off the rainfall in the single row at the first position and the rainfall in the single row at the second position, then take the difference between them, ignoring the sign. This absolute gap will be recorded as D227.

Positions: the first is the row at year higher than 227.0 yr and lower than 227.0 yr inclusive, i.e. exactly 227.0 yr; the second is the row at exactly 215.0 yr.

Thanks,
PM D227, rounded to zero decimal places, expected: 206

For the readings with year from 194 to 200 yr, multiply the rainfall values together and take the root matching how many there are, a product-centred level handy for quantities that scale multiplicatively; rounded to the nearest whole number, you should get 499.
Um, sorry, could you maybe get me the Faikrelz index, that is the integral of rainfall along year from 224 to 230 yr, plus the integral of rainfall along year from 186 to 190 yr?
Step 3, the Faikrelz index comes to 4694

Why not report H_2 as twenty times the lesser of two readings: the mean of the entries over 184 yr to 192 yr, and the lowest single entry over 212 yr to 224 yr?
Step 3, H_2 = 4196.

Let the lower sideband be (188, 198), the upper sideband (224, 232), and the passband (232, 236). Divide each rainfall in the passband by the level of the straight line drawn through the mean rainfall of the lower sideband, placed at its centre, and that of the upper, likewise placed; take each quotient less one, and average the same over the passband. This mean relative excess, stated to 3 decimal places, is 0.006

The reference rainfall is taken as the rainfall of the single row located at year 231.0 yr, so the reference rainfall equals 446.6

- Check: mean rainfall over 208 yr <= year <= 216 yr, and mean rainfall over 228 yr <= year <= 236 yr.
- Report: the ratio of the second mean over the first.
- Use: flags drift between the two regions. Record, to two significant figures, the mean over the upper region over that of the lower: 1.8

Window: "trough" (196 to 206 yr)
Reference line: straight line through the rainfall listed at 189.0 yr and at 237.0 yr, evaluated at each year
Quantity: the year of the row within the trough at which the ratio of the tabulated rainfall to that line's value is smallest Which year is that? 205.0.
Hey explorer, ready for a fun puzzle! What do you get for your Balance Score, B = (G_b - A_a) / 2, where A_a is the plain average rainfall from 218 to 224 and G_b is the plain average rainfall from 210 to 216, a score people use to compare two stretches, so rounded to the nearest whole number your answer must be -80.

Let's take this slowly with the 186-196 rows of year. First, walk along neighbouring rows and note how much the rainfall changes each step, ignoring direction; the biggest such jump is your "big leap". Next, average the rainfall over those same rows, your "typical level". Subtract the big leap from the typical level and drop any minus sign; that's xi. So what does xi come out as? 483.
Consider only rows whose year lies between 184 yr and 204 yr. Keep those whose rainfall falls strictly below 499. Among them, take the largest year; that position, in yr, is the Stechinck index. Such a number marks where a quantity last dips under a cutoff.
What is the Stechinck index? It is 203.0 yr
